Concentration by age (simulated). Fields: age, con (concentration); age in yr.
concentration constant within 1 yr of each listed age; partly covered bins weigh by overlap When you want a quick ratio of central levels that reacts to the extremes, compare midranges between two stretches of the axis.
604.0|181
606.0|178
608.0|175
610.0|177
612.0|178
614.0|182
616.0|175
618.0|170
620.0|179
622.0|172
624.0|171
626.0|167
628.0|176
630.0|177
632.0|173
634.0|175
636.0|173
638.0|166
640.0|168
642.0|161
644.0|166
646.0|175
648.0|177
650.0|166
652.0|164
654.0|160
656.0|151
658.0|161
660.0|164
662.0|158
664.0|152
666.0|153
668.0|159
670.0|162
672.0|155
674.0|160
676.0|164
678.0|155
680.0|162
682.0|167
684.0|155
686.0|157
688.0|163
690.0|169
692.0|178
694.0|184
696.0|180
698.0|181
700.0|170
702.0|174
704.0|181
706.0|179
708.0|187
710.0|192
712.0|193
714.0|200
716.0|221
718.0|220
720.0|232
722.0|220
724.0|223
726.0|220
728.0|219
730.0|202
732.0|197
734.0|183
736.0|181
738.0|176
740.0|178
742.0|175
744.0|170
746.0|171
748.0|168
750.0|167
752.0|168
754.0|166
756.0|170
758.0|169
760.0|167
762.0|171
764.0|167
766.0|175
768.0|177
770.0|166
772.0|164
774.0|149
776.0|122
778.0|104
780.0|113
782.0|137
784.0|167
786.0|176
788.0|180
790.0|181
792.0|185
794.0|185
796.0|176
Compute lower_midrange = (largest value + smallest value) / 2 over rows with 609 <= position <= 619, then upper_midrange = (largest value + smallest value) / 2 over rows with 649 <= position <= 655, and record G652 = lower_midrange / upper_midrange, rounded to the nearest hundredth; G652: 1.08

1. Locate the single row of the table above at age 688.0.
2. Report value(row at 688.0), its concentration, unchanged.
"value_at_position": 163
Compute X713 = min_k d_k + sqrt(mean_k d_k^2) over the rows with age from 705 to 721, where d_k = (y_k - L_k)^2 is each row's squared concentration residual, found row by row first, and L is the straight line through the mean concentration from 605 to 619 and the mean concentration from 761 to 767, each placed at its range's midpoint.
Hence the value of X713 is 1761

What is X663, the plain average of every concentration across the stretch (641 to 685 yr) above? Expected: 161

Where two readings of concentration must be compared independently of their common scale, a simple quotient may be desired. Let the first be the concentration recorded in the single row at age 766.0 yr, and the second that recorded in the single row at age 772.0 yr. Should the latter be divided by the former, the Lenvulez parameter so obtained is 0.94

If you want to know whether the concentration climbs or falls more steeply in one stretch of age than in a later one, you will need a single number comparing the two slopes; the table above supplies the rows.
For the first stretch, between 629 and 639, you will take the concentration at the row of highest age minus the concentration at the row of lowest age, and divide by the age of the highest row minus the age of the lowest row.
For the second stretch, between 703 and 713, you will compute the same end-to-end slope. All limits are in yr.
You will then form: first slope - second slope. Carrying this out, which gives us -2.9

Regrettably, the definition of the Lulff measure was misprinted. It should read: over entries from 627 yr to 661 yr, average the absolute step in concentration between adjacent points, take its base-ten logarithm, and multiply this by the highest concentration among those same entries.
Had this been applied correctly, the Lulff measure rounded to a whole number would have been 124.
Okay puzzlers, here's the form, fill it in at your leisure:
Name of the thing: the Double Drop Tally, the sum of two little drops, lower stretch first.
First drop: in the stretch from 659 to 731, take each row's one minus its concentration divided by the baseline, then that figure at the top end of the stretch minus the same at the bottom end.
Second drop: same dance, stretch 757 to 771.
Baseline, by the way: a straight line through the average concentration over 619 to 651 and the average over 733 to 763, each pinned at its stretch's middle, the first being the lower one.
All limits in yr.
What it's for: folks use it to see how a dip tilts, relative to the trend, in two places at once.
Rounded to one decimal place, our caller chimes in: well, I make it -0.2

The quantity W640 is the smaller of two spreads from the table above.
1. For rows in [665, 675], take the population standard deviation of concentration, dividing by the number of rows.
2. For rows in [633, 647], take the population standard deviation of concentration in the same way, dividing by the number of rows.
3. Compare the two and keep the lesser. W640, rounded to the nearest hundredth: 3.31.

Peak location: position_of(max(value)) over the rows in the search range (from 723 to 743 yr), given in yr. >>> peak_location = 724.0 yr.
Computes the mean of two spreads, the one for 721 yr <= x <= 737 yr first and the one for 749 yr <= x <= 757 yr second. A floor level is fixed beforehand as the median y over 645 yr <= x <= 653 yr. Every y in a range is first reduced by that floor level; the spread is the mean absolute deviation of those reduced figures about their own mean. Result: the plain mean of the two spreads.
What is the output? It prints 8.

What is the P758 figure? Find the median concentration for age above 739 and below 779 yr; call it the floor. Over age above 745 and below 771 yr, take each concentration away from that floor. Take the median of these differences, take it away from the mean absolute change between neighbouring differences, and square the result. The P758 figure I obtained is 13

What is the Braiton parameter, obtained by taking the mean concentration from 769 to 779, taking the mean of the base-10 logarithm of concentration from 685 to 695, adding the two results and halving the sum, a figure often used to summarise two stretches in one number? 71.6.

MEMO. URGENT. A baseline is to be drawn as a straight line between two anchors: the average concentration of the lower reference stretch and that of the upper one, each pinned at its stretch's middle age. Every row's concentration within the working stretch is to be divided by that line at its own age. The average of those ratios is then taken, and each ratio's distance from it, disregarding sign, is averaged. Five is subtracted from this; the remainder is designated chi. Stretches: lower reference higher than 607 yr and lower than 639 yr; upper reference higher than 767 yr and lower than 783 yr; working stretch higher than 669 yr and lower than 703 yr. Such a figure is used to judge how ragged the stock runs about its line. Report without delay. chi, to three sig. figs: -4.94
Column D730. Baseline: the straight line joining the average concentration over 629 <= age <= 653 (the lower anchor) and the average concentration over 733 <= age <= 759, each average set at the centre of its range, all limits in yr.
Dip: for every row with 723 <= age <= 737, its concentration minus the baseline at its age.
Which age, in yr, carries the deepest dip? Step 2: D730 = 736.0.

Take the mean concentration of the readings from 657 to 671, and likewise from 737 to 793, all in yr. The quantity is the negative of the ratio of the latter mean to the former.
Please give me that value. -1.03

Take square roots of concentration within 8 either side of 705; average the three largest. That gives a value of 13.8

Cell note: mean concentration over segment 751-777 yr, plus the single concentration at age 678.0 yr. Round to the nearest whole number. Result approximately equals 319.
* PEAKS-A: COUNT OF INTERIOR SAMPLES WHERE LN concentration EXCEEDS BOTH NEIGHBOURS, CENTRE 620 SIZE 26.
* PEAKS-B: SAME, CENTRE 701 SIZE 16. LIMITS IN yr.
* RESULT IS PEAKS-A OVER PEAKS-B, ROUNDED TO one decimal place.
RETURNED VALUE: 1.5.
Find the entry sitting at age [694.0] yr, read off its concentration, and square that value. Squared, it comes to 33856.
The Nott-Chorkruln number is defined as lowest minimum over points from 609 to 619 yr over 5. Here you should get 34.0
